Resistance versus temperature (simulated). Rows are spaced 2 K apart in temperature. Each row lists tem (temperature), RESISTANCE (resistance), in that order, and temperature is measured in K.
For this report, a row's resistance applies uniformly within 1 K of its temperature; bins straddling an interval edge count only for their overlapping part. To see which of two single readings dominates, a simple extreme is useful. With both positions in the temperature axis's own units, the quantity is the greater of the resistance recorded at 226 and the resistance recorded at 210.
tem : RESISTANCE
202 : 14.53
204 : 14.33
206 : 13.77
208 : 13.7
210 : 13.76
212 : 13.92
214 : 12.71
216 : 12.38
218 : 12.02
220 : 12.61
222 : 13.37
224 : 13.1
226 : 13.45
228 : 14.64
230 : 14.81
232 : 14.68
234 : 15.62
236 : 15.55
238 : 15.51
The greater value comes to 13.8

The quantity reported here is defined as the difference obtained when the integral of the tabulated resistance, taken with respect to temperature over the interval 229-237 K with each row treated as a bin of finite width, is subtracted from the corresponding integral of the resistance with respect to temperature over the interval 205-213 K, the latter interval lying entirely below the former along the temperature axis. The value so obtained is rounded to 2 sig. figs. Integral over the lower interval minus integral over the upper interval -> -11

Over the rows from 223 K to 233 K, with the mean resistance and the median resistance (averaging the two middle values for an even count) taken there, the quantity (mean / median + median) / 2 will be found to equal 7.8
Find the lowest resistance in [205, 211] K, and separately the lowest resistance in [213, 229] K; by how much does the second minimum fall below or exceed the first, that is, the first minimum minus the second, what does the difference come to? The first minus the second 1.7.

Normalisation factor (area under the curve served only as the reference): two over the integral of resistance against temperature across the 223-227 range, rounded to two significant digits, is 0.038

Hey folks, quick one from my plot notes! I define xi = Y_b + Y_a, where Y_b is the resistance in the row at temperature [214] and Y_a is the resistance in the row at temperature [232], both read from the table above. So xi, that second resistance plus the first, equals 27.4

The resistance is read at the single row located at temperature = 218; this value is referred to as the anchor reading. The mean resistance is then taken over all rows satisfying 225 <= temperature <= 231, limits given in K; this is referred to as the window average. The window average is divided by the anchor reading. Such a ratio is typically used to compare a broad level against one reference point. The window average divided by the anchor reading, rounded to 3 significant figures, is 1.19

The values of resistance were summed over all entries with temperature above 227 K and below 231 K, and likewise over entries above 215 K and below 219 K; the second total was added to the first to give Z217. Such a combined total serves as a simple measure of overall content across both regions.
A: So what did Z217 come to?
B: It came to 54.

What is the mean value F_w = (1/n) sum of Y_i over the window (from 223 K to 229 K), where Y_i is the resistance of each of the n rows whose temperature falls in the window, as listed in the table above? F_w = 13.7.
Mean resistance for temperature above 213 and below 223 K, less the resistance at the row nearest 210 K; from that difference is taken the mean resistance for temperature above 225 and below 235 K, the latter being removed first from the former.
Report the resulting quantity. -15.8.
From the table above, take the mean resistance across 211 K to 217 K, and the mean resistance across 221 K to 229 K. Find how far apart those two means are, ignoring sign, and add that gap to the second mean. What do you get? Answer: 14.3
